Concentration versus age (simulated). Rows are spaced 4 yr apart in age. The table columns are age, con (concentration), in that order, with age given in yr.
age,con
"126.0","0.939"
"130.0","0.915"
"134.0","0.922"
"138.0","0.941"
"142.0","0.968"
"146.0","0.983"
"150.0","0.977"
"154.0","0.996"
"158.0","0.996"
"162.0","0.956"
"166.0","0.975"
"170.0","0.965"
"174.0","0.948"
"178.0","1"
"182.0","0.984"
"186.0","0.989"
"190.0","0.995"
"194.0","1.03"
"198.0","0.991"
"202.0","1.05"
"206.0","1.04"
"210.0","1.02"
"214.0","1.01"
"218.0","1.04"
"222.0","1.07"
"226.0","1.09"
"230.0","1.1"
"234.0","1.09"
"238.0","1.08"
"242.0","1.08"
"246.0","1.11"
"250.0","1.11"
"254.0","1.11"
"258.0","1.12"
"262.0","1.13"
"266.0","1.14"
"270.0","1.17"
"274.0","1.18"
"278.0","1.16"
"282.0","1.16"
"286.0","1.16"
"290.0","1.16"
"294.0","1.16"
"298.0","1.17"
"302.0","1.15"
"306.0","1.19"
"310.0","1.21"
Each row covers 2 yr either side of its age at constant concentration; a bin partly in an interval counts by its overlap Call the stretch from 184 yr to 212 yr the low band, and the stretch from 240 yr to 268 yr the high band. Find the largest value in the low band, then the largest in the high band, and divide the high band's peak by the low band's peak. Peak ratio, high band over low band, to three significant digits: 1.09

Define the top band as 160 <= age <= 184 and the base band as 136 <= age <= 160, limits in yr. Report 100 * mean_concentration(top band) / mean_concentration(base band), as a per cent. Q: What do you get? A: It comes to 99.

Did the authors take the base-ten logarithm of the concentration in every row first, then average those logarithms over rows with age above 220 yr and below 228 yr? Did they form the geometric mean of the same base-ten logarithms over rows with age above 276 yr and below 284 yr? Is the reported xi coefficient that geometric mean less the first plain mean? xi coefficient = 0.031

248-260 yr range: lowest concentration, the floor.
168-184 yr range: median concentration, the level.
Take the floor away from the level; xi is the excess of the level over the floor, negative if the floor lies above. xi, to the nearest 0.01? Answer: -0.14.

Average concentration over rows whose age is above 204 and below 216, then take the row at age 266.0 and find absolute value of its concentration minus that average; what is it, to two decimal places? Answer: 0.12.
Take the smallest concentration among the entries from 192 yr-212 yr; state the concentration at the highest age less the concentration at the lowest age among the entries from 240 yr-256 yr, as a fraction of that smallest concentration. 0.030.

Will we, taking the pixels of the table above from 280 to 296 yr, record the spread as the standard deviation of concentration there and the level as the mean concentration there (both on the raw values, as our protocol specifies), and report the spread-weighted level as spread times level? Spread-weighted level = 0.0000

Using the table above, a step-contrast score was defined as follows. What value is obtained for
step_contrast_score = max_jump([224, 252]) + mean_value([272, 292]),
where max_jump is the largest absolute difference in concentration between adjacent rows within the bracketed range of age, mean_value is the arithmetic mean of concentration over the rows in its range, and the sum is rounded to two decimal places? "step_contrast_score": 1.19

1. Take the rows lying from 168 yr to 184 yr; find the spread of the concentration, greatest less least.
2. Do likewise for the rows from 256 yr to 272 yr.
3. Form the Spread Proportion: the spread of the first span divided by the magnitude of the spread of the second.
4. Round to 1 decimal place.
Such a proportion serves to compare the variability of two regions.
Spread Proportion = 1.0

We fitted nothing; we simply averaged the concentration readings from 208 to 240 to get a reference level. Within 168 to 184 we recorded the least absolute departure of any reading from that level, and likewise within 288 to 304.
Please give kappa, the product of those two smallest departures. 0.0055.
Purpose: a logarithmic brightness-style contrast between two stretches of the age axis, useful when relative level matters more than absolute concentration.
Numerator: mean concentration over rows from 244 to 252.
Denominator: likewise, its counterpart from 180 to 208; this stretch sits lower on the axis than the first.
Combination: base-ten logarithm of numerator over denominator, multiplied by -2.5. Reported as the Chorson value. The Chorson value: -0.101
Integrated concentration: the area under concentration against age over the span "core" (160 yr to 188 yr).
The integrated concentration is 27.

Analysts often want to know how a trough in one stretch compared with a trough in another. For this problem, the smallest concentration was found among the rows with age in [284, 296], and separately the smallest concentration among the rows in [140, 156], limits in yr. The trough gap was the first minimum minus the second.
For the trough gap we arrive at 0.19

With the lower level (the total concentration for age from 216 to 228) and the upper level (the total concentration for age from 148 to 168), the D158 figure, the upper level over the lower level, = 1.5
